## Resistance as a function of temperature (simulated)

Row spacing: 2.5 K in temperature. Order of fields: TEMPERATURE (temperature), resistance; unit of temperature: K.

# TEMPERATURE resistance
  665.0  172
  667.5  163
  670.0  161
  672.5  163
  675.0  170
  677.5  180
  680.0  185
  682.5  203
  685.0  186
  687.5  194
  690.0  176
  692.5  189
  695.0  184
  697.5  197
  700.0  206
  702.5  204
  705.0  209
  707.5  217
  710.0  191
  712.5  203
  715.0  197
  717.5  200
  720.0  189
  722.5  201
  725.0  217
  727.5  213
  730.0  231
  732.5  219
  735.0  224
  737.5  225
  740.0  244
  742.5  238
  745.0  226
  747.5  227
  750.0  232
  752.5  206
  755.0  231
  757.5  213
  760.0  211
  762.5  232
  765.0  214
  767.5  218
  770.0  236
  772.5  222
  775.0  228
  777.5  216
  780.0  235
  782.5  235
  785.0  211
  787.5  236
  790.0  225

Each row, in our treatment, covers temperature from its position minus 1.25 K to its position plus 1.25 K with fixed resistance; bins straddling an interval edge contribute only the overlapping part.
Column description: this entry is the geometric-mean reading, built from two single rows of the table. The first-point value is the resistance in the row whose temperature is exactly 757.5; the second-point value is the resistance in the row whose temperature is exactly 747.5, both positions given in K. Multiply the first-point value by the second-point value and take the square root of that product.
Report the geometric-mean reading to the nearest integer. 220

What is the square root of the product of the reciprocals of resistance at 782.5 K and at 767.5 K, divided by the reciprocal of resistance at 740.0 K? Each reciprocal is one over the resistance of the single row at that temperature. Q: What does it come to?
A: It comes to 1.08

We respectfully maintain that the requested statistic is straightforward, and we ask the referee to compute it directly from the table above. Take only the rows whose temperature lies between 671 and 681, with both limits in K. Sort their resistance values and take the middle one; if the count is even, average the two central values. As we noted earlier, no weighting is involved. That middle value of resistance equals 175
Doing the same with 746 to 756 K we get 229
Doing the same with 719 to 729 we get 207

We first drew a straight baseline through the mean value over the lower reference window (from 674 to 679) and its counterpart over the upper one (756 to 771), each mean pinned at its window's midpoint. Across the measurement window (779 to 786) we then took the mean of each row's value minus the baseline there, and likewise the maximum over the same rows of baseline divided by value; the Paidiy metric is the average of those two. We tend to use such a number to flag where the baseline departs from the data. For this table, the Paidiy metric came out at -1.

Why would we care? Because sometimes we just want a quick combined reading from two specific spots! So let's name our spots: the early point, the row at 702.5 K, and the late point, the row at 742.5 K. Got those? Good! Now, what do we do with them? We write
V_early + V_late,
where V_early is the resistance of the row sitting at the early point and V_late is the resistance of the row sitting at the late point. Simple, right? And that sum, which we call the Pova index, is 442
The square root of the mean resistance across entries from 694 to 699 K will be 13.8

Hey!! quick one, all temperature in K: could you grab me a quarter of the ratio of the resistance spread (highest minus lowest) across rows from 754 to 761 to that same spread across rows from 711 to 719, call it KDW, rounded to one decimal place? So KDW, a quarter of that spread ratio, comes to 0.8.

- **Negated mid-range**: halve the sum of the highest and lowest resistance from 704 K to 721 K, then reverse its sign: -203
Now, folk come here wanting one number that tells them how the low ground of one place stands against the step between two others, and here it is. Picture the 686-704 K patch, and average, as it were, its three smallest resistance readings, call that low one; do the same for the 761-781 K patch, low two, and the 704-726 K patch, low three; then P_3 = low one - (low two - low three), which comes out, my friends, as 159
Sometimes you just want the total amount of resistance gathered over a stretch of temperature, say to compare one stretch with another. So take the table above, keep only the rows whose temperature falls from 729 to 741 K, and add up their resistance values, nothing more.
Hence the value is 1143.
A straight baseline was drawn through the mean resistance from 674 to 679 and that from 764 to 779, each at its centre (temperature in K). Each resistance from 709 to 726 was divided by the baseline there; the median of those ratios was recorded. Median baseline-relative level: 1.01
